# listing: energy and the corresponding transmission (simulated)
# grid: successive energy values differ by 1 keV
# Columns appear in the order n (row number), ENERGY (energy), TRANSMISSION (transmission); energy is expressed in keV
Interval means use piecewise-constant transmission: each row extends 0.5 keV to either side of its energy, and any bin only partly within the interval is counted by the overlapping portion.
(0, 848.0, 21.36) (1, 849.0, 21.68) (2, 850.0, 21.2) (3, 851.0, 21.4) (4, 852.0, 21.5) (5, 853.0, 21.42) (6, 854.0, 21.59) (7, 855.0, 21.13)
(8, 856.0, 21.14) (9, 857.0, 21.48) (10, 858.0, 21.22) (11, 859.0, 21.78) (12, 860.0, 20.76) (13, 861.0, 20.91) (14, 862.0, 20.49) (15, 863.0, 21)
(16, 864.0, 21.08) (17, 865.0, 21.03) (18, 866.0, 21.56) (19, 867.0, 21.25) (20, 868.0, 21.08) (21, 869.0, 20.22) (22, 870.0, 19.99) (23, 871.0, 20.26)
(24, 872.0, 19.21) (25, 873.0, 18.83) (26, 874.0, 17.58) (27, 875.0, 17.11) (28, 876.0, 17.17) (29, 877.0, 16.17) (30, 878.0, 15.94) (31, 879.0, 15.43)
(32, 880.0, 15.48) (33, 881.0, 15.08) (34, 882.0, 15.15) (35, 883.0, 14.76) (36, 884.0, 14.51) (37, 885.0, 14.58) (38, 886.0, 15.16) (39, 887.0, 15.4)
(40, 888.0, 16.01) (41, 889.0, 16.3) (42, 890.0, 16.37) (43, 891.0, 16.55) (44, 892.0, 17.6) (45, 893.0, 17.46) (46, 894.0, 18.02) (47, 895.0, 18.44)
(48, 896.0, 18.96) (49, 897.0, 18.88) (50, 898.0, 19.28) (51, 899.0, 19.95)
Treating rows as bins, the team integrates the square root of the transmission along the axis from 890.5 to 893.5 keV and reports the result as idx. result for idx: 12.4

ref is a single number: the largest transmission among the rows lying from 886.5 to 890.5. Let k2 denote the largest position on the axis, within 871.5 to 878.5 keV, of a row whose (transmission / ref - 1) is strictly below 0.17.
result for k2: 878.0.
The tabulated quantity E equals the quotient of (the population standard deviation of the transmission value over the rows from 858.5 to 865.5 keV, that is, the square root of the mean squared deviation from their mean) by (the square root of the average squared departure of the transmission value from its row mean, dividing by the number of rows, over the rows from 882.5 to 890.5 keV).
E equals 0.5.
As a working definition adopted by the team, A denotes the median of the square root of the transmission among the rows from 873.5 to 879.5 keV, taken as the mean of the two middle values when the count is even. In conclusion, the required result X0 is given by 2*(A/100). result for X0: 0.0816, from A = 4.1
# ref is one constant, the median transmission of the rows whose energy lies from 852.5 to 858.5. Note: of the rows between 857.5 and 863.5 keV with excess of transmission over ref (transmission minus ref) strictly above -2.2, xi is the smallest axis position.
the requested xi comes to 858.0 keV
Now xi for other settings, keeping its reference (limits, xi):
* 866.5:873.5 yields 867.0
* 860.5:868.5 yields 861.0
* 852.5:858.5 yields 853.0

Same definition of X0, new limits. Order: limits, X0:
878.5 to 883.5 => 0.0778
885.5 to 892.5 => 0.0807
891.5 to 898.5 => 0.0859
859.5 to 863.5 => 0.0913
